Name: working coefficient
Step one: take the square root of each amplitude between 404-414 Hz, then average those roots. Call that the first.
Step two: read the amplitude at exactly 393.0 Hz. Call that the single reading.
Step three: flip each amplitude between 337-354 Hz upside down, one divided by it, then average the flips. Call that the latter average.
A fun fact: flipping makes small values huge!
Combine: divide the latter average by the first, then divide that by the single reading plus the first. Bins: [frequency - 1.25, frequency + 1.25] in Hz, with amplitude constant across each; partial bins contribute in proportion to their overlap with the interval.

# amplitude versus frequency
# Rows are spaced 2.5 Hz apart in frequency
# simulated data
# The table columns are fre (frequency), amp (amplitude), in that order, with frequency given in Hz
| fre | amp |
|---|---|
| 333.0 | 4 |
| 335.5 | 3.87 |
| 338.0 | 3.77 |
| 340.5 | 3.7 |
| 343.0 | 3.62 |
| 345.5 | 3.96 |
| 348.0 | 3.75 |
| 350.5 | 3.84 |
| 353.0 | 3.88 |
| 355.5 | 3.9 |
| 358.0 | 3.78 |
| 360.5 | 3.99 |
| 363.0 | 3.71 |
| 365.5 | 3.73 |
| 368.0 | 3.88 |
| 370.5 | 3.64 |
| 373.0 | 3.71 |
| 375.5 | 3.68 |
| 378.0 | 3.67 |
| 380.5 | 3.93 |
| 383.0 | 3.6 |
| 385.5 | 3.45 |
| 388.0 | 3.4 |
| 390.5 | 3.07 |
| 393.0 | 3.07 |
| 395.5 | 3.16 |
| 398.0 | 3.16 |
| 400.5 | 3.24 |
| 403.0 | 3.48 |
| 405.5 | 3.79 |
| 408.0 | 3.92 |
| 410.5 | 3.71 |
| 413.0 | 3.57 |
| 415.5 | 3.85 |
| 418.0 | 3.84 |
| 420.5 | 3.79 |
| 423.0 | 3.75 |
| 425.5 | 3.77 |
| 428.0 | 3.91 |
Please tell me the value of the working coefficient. 0.0273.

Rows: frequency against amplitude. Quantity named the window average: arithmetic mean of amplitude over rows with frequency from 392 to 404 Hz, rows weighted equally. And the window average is 3.22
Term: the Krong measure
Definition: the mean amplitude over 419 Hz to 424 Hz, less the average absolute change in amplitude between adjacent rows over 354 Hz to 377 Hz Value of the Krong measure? 3.63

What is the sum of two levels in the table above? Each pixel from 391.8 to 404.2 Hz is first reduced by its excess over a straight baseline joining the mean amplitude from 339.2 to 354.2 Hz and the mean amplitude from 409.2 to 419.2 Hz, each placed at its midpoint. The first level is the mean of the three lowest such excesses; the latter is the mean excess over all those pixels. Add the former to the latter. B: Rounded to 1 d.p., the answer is -1.2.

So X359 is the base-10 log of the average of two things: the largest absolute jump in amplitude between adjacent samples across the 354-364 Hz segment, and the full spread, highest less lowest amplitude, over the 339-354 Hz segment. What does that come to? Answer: -0.51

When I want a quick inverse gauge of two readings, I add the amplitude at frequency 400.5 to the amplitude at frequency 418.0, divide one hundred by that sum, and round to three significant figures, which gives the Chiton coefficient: 14.1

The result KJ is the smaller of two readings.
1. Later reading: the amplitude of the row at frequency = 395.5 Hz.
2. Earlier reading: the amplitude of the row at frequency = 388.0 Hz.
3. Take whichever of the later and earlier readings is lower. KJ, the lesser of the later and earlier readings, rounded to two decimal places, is 3.16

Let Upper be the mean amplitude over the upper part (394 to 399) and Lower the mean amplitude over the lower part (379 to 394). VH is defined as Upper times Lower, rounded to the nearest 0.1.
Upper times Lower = 10.8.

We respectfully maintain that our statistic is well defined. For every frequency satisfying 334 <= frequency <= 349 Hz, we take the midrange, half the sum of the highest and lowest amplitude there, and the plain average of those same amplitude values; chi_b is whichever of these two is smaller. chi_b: 3.78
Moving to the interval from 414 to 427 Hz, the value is 3.80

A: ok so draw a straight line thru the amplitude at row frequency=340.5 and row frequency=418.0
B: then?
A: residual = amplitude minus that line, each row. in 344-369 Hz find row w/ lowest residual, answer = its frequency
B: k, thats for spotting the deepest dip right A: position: 363.0 Hz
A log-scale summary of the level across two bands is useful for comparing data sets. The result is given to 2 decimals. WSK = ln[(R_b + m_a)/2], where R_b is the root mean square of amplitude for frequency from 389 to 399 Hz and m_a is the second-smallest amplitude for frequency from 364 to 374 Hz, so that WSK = 1.23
